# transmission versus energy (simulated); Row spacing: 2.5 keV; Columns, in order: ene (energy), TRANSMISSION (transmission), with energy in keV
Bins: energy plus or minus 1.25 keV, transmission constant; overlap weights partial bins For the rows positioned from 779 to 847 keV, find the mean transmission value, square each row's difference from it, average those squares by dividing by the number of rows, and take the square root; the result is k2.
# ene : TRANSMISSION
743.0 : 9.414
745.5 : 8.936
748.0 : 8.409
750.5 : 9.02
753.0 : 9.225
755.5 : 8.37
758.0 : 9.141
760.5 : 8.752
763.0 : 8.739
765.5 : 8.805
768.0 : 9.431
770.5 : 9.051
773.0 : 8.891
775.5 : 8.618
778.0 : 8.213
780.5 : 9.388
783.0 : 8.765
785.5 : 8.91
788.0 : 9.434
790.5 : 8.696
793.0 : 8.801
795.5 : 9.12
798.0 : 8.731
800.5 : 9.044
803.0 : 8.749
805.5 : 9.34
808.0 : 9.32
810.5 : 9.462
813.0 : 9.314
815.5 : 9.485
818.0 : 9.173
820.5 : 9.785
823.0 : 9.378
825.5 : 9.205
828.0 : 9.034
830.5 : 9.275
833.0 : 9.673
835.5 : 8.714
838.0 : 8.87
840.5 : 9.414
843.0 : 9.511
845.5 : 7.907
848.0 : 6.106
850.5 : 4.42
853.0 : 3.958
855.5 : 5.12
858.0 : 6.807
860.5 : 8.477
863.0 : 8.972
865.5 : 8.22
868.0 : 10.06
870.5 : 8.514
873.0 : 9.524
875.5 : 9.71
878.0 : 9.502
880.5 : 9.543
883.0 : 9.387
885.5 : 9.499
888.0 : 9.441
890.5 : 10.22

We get 0.39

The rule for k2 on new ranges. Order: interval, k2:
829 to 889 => 1.72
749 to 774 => 0.28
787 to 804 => 0.25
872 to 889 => 0.09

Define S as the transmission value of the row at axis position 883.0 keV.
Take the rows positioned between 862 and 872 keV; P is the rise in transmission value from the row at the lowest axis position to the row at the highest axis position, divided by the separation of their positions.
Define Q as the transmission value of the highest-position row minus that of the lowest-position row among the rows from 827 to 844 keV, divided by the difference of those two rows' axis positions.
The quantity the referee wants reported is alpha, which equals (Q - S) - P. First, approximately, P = -0.06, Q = 0.03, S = 9.387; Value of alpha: -9.3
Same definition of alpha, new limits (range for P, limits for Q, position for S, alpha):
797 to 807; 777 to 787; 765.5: -8.8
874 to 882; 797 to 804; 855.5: -5.1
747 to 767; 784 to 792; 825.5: -9.3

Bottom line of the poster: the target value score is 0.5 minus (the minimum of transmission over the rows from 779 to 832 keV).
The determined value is -8.20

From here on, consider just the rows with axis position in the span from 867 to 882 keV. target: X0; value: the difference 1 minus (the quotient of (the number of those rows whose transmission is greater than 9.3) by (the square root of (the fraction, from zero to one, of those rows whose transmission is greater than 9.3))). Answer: -4.5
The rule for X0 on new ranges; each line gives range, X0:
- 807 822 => -4.5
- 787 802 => -1.4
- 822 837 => -2.5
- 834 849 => -2.5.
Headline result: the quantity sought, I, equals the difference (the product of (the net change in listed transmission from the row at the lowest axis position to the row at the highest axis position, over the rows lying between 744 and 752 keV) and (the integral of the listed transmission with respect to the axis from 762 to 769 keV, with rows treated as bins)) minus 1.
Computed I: 4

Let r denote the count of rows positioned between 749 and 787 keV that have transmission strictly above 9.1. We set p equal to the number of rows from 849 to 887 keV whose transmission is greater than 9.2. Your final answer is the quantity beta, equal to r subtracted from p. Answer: 3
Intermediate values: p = 7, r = 4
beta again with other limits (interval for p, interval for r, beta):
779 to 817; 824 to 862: 2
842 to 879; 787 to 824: -5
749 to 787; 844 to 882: -2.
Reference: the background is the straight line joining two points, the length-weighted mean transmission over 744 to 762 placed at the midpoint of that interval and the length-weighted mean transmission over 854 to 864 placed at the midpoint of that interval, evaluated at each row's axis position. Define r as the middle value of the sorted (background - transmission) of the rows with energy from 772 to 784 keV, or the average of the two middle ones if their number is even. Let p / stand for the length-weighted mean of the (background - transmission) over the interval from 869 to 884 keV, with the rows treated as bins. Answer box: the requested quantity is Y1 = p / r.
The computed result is 6.8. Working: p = -2.4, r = -0.4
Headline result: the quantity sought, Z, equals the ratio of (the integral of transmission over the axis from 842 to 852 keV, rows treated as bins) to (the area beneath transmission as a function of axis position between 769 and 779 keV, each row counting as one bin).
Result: 0.78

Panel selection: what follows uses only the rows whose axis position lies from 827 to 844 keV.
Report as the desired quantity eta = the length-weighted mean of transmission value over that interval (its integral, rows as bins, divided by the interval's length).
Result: 9.21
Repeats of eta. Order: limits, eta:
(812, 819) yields 9.33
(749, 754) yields 9.08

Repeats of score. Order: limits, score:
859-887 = -7.72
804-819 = -8.67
